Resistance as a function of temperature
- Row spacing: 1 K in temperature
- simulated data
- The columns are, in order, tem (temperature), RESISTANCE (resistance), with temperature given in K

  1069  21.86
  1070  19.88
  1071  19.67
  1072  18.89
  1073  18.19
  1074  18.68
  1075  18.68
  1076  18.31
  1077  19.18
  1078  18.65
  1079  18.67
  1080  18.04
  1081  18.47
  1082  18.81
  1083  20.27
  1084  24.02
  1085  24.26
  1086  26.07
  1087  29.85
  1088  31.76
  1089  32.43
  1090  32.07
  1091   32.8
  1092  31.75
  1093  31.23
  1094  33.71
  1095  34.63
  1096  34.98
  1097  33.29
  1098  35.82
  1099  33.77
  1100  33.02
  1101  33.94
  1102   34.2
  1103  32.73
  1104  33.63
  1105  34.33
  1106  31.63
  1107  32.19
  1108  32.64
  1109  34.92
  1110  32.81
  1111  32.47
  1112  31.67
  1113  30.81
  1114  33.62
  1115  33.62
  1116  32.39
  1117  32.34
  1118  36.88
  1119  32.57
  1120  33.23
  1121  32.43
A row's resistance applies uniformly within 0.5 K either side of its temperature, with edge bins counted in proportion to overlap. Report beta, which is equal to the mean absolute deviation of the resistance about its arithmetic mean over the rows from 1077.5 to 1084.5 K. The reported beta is 1.5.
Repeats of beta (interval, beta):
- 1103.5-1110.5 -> 1.0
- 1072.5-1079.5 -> 0.2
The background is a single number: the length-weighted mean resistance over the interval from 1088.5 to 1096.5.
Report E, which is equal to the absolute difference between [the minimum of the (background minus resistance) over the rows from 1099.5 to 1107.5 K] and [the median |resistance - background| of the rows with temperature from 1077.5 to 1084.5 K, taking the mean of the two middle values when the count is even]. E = 16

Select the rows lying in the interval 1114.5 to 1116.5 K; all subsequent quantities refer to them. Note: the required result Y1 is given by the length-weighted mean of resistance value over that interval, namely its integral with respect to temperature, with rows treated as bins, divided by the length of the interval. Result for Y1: 33.0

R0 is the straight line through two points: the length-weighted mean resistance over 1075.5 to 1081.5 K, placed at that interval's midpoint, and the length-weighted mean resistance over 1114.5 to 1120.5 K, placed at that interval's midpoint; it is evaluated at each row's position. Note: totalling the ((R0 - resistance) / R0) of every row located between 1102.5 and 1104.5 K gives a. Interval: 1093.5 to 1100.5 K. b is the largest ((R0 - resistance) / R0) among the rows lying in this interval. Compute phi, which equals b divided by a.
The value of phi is 0.65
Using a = -0.36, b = -0.23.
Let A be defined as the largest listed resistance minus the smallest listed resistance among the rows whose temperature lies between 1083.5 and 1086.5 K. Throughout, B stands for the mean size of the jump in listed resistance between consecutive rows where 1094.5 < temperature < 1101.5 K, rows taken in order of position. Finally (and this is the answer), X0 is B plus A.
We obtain 3.4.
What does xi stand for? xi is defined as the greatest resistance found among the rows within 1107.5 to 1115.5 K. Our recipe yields 34.92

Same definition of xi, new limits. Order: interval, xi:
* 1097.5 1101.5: 35.82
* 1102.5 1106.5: 34.33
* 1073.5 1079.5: 19.18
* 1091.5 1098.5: 35.82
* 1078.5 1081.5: 18.67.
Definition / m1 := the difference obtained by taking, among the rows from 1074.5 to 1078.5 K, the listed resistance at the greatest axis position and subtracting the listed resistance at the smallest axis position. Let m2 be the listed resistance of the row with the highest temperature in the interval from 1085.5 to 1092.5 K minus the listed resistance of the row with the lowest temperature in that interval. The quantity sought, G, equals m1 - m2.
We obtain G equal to -6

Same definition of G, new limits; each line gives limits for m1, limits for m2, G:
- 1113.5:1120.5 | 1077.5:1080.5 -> 0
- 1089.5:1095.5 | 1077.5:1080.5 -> 3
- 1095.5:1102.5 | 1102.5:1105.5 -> -2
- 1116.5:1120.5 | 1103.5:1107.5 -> 2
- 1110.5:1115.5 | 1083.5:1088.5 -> -7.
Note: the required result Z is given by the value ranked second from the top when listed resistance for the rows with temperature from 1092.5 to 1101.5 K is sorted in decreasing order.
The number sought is 34.98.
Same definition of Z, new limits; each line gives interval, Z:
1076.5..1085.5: 24.02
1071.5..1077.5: 18.89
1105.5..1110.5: 32.81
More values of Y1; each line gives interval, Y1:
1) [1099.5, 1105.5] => 33.6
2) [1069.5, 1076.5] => 18.9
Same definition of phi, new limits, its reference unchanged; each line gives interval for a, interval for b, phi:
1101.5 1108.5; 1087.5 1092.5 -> 0.32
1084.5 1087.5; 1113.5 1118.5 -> -0.04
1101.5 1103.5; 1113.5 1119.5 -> -0.11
